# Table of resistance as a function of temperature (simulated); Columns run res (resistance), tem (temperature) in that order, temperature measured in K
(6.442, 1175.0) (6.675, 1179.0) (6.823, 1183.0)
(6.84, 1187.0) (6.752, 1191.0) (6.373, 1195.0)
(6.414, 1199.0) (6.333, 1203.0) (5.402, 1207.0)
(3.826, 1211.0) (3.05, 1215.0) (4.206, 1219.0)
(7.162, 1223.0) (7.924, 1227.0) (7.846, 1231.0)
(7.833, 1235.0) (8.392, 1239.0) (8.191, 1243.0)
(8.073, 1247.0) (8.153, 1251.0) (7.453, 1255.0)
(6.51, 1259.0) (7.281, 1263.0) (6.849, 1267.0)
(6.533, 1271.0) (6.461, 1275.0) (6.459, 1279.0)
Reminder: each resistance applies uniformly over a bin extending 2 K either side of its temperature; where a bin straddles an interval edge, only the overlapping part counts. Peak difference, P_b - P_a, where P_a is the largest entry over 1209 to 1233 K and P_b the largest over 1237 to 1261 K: 0.5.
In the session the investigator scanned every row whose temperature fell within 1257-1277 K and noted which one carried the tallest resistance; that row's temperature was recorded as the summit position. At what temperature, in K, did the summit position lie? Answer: 1263.0 K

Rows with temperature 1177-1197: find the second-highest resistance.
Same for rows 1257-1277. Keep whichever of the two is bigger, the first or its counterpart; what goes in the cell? 6.8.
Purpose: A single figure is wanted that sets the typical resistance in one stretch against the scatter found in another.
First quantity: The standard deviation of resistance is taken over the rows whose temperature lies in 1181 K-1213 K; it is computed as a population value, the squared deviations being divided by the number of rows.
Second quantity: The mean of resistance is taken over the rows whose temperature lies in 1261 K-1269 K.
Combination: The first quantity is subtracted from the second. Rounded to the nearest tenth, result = 6.1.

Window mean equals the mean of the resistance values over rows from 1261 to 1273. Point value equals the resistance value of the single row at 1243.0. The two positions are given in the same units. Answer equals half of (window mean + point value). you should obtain 7.5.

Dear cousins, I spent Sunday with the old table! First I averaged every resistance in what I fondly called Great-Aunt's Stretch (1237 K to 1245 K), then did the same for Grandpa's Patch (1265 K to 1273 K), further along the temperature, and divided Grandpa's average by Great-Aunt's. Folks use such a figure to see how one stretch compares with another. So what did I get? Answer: 0.8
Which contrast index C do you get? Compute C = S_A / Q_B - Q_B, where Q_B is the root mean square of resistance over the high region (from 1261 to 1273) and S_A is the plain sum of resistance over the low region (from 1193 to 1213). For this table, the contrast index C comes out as -2.8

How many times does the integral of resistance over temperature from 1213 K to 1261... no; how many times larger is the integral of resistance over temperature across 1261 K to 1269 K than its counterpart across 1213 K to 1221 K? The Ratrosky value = 1.95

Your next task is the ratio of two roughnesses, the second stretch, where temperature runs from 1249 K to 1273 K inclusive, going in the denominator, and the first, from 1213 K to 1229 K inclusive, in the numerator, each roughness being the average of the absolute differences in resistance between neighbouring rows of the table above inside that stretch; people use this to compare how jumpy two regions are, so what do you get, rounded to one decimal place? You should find 2.6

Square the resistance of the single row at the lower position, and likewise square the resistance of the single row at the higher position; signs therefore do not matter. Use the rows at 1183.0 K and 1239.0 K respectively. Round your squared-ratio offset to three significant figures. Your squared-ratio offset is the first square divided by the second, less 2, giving -1.34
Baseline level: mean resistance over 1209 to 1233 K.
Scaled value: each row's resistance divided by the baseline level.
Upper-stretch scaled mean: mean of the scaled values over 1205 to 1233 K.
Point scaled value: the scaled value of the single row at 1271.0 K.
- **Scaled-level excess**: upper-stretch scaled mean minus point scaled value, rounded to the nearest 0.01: -0.16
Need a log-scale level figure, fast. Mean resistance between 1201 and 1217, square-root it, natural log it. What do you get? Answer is 0.77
